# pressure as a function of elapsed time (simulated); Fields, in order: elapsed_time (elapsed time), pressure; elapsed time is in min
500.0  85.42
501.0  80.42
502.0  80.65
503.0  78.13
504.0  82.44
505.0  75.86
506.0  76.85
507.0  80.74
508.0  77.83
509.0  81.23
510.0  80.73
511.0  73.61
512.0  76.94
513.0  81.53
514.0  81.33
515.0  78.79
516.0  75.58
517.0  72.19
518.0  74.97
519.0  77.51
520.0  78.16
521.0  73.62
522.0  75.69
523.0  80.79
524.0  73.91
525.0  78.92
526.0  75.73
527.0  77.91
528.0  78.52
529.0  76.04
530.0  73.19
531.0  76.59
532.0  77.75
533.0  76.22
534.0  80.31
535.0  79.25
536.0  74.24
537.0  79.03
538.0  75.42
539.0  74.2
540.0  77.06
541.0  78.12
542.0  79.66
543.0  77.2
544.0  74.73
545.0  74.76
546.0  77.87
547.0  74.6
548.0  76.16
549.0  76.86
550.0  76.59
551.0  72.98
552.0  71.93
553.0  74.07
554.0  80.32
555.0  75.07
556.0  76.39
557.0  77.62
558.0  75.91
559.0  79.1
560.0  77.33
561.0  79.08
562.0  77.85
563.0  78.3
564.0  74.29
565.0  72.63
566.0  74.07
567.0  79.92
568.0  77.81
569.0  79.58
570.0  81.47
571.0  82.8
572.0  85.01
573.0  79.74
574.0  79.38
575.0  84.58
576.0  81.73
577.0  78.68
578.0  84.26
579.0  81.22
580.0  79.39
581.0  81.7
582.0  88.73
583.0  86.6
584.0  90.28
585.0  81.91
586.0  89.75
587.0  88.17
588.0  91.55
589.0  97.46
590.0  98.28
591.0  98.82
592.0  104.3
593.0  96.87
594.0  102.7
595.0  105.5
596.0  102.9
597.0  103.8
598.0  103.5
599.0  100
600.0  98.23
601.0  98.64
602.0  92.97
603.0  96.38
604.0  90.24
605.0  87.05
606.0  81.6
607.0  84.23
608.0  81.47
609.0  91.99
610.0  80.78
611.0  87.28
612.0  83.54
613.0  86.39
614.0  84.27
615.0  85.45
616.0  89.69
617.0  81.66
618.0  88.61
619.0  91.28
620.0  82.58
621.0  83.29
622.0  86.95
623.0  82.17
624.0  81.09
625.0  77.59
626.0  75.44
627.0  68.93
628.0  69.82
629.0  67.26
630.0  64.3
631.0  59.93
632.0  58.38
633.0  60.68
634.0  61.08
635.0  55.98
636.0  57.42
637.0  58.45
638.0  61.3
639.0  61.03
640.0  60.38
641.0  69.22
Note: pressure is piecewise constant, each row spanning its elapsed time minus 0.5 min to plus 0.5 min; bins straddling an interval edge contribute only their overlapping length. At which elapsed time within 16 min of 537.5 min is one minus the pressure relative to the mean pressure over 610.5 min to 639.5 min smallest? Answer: 523.0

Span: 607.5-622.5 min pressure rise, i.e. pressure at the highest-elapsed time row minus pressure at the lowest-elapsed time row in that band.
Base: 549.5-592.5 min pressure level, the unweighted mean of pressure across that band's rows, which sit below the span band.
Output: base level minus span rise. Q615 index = 77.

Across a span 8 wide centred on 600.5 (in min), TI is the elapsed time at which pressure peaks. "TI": 597.0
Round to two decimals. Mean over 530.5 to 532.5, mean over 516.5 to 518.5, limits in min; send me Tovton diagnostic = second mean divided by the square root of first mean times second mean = 0.98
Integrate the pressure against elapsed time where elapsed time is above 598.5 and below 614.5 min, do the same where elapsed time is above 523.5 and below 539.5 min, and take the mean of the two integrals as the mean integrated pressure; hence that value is 1326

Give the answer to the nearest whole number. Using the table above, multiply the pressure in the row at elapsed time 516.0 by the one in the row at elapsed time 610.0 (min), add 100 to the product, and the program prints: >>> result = 6205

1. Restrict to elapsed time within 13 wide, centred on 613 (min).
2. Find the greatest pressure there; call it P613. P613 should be 91.99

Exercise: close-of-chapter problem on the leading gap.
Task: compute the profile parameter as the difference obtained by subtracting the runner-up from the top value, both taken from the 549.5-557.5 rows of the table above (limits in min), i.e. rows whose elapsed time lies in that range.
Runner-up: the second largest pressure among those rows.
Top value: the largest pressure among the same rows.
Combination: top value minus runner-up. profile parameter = 2.7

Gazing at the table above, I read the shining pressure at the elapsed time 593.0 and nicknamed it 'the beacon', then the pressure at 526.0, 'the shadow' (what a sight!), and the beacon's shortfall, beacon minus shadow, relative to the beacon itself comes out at 0.22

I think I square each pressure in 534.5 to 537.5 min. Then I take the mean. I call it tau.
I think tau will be 6013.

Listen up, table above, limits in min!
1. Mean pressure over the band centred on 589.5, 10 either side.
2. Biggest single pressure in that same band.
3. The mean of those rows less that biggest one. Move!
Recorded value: -10.9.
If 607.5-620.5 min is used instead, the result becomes -6.2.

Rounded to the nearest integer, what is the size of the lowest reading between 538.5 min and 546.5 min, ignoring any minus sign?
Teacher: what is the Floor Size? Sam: 74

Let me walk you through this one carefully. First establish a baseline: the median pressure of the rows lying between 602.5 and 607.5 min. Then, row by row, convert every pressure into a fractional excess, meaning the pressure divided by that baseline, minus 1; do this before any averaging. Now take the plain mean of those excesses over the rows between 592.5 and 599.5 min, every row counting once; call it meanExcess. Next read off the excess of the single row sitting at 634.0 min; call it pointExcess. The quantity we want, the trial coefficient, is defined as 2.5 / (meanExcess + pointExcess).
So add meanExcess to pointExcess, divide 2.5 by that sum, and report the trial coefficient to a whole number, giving -20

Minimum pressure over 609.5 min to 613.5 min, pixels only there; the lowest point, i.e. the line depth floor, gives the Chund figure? 80.78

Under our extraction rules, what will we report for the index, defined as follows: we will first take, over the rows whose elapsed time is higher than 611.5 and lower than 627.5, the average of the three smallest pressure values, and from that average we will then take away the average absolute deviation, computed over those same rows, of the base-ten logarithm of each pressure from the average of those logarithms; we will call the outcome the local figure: 74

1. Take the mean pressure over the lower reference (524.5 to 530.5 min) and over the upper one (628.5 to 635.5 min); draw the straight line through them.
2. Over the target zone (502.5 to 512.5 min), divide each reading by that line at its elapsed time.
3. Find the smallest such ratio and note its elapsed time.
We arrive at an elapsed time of 511.0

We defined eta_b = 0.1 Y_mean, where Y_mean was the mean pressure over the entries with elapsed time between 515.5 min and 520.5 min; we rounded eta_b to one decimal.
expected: 7.6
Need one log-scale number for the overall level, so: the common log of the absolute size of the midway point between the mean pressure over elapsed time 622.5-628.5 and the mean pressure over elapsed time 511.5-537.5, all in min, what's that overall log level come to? 1.88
